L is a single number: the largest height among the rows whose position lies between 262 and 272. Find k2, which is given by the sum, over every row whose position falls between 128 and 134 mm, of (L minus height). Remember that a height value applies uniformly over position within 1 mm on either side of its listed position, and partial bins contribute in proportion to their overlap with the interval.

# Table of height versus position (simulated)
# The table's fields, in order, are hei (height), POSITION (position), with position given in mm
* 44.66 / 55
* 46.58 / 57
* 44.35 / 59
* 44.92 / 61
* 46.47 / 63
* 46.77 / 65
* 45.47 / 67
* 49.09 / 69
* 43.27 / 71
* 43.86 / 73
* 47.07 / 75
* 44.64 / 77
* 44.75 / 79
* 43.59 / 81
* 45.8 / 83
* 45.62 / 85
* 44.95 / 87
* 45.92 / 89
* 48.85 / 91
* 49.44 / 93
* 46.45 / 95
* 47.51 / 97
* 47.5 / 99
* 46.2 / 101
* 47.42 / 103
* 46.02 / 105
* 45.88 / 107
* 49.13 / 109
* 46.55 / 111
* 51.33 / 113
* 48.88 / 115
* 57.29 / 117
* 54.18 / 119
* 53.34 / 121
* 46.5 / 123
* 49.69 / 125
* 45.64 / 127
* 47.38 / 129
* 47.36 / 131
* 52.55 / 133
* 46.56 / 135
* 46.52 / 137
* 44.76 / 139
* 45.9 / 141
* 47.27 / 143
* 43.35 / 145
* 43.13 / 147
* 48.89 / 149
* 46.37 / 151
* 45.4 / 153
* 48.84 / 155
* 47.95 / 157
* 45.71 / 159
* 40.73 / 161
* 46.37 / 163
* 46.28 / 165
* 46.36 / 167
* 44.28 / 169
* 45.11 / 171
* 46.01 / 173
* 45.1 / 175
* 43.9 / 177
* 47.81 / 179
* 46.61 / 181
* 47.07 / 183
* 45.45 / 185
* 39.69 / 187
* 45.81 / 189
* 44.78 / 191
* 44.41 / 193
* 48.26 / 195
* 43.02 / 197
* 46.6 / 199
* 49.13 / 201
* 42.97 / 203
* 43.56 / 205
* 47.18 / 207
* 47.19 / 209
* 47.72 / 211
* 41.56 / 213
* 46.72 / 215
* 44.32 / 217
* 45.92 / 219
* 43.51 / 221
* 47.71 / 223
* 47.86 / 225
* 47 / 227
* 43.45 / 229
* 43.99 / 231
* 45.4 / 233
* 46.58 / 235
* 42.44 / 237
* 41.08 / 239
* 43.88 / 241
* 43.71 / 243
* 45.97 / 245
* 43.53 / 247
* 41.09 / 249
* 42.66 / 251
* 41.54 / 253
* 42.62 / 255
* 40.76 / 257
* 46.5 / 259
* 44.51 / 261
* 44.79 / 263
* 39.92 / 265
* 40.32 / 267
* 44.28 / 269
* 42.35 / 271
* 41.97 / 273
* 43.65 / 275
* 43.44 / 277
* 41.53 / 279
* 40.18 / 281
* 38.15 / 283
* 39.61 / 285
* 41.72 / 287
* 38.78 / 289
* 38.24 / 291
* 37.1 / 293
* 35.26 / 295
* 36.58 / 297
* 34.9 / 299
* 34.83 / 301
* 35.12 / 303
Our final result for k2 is -13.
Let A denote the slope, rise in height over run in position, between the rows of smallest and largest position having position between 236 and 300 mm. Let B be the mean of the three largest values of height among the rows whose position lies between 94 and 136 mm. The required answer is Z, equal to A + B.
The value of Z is 55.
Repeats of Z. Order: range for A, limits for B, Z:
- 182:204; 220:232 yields 47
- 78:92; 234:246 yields 46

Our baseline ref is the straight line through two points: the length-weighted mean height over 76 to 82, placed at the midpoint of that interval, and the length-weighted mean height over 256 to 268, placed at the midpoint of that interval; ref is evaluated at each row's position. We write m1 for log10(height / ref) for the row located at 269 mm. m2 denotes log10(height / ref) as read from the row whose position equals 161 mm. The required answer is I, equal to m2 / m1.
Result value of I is -1.95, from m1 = 0.02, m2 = -0.03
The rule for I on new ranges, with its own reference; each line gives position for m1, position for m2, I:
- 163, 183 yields 1.31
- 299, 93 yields -0.57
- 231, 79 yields 0.44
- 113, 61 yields 0.06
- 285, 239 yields 0.62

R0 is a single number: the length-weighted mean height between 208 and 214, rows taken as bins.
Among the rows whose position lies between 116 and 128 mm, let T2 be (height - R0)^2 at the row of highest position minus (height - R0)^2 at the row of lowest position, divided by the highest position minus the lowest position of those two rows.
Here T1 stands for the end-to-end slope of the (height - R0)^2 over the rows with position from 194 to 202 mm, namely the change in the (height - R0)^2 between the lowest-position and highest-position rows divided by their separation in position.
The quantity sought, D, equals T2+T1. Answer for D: -13.0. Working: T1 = 0.9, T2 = -13.9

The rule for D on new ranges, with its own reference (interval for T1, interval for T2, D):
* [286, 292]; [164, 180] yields 9.9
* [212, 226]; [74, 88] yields -1.0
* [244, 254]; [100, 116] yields 2.7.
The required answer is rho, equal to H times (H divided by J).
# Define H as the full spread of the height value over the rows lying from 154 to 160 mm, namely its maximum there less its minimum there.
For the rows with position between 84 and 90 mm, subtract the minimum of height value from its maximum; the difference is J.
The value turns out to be 10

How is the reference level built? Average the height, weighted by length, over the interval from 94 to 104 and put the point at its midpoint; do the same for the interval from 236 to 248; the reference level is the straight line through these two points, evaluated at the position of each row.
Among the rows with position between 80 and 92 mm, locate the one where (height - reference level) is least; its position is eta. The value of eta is 81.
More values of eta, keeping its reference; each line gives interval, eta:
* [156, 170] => 161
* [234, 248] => 239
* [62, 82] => 71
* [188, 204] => 197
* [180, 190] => 187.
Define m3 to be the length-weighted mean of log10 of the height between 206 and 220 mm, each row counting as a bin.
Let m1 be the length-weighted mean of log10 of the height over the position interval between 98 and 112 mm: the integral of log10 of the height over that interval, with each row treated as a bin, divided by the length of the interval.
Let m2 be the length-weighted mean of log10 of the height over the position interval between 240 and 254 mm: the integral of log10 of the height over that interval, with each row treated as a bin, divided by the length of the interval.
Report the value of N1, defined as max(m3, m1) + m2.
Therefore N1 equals 3.31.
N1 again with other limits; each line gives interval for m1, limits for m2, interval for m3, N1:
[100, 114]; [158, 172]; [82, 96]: 3.33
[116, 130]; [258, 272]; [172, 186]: 3.34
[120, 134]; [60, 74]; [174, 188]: 3.35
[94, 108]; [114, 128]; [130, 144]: 3.38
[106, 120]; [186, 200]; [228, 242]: 3.35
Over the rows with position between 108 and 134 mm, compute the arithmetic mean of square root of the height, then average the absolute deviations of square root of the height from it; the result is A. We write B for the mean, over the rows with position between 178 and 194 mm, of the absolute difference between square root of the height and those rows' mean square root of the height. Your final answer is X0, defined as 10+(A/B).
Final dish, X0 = 11.6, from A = 0.20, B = 0.127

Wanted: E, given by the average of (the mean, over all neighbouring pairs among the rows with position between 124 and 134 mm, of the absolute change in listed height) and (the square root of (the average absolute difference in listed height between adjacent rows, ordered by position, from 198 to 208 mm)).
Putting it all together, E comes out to 2.3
